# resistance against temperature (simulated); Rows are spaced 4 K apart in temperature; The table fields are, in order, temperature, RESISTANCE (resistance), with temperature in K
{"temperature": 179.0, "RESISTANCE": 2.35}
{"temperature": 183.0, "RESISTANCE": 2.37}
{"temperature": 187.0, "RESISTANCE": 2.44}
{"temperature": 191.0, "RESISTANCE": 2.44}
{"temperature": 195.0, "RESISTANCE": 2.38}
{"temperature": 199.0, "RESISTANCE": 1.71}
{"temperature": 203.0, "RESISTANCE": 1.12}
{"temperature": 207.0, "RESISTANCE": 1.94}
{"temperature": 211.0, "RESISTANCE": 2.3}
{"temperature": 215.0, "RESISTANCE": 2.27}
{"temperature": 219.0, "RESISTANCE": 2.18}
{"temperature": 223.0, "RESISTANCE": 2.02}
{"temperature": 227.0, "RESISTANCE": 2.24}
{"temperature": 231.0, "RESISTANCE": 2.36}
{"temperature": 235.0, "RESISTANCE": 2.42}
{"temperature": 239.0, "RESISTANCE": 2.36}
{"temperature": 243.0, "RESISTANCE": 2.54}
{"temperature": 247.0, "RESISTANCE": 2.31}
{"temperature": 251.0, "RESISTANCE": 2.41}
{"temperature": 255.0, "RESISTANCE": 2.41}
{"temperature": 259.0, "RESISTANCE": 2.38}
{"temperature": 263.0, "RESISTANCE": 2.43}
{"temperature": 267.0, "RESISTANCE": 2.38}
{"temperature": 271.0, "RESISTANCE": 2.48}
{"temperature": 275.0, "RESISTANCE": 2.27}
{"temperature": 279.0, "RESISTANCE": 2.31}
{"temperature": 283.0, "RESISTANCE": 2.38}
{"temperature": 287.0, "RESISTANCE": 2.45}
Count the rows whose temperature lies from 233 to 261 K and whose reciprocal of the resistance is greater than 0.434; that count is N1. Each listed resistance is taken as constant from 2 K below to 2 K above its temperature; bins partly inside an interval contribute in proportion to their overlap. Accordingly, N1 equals 0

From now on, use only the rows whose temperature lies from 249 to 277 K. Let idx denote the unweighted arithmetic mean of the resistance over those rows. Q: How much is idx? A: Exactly 2.39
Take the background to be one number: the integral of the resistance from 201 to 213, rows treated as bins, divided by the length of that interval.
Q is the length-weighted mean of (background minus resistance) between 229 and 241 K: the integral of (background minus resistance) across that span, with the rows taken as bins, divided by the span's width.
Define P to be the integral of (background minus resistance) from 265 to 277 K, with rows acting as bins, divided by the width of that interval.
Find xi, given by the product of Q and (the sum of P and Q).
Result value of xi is 0.7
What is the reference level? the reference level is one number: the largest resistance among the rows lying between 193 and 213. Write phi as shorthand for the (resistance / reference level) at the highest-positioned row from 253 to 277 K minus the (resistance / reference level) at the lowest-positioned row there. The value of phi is -0.06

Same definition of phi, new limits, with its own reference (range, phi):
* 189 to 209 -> -0.21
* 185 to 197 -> -0.03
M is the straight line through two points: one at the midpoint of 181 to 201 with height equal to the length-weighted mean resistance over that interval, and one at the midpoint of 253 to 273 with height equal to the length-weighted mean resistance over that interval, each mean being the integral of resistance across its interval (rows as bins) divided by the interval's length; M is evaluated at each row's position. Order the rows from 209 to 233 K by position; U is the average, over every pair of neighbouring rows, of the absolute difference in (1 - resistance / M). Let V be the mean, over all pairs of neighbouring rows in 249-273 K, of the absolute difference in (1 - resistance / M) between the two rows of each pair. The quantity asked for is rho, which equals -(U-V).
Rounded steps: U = 0.05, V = 0.020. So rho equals -0.03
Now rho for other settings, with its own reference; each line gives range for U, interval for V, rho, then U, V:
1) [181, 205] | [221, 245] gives -0.07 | 0.12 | 0.052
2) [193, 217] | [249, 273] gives -0.20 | 0.22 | 0.020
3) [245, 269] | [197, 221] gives 0.15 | 0.02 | 0.165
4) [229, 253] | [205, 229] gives 0.02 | 0.05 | 0.075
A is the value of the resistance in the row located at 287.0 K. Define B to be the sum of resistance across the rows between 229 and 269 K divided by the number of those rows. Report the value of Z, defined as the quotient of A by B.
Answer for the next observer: 1.02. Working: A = 2.45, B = 2.40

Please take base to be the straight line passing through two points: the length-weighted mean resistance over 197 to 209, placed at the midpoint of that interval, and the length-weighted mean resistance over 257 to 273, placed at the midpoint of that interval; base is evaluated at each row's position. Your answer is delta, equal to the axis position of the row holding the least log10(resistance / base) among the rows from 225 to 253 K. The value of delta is 247.0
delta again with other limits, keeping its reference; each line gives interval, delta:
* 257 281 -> 279.0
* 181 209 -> 203.0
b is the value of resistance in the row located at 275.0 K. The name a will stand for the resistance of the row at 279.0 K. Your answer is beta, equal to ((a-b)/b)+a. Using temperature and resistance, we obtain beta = 2.33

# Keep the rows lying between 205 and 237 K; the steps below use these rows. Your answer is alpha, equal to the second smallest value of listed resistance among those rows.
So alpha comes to 2.02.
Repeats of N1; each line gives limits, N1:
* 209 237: 5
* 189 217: 5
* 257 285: 1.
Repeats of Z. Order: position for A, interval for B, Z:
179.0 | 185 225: 1.13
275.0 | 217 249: 0.99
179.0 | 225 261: 0.99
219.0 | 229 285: 0.91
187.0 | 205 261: 1.06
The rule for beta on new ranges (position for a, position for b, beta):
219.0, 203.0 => 3.13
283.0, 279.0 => 2.41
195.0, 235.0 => 2.36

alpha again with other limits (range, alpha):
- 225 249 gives 2.31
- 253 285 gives 2.31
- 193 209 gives 1.71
